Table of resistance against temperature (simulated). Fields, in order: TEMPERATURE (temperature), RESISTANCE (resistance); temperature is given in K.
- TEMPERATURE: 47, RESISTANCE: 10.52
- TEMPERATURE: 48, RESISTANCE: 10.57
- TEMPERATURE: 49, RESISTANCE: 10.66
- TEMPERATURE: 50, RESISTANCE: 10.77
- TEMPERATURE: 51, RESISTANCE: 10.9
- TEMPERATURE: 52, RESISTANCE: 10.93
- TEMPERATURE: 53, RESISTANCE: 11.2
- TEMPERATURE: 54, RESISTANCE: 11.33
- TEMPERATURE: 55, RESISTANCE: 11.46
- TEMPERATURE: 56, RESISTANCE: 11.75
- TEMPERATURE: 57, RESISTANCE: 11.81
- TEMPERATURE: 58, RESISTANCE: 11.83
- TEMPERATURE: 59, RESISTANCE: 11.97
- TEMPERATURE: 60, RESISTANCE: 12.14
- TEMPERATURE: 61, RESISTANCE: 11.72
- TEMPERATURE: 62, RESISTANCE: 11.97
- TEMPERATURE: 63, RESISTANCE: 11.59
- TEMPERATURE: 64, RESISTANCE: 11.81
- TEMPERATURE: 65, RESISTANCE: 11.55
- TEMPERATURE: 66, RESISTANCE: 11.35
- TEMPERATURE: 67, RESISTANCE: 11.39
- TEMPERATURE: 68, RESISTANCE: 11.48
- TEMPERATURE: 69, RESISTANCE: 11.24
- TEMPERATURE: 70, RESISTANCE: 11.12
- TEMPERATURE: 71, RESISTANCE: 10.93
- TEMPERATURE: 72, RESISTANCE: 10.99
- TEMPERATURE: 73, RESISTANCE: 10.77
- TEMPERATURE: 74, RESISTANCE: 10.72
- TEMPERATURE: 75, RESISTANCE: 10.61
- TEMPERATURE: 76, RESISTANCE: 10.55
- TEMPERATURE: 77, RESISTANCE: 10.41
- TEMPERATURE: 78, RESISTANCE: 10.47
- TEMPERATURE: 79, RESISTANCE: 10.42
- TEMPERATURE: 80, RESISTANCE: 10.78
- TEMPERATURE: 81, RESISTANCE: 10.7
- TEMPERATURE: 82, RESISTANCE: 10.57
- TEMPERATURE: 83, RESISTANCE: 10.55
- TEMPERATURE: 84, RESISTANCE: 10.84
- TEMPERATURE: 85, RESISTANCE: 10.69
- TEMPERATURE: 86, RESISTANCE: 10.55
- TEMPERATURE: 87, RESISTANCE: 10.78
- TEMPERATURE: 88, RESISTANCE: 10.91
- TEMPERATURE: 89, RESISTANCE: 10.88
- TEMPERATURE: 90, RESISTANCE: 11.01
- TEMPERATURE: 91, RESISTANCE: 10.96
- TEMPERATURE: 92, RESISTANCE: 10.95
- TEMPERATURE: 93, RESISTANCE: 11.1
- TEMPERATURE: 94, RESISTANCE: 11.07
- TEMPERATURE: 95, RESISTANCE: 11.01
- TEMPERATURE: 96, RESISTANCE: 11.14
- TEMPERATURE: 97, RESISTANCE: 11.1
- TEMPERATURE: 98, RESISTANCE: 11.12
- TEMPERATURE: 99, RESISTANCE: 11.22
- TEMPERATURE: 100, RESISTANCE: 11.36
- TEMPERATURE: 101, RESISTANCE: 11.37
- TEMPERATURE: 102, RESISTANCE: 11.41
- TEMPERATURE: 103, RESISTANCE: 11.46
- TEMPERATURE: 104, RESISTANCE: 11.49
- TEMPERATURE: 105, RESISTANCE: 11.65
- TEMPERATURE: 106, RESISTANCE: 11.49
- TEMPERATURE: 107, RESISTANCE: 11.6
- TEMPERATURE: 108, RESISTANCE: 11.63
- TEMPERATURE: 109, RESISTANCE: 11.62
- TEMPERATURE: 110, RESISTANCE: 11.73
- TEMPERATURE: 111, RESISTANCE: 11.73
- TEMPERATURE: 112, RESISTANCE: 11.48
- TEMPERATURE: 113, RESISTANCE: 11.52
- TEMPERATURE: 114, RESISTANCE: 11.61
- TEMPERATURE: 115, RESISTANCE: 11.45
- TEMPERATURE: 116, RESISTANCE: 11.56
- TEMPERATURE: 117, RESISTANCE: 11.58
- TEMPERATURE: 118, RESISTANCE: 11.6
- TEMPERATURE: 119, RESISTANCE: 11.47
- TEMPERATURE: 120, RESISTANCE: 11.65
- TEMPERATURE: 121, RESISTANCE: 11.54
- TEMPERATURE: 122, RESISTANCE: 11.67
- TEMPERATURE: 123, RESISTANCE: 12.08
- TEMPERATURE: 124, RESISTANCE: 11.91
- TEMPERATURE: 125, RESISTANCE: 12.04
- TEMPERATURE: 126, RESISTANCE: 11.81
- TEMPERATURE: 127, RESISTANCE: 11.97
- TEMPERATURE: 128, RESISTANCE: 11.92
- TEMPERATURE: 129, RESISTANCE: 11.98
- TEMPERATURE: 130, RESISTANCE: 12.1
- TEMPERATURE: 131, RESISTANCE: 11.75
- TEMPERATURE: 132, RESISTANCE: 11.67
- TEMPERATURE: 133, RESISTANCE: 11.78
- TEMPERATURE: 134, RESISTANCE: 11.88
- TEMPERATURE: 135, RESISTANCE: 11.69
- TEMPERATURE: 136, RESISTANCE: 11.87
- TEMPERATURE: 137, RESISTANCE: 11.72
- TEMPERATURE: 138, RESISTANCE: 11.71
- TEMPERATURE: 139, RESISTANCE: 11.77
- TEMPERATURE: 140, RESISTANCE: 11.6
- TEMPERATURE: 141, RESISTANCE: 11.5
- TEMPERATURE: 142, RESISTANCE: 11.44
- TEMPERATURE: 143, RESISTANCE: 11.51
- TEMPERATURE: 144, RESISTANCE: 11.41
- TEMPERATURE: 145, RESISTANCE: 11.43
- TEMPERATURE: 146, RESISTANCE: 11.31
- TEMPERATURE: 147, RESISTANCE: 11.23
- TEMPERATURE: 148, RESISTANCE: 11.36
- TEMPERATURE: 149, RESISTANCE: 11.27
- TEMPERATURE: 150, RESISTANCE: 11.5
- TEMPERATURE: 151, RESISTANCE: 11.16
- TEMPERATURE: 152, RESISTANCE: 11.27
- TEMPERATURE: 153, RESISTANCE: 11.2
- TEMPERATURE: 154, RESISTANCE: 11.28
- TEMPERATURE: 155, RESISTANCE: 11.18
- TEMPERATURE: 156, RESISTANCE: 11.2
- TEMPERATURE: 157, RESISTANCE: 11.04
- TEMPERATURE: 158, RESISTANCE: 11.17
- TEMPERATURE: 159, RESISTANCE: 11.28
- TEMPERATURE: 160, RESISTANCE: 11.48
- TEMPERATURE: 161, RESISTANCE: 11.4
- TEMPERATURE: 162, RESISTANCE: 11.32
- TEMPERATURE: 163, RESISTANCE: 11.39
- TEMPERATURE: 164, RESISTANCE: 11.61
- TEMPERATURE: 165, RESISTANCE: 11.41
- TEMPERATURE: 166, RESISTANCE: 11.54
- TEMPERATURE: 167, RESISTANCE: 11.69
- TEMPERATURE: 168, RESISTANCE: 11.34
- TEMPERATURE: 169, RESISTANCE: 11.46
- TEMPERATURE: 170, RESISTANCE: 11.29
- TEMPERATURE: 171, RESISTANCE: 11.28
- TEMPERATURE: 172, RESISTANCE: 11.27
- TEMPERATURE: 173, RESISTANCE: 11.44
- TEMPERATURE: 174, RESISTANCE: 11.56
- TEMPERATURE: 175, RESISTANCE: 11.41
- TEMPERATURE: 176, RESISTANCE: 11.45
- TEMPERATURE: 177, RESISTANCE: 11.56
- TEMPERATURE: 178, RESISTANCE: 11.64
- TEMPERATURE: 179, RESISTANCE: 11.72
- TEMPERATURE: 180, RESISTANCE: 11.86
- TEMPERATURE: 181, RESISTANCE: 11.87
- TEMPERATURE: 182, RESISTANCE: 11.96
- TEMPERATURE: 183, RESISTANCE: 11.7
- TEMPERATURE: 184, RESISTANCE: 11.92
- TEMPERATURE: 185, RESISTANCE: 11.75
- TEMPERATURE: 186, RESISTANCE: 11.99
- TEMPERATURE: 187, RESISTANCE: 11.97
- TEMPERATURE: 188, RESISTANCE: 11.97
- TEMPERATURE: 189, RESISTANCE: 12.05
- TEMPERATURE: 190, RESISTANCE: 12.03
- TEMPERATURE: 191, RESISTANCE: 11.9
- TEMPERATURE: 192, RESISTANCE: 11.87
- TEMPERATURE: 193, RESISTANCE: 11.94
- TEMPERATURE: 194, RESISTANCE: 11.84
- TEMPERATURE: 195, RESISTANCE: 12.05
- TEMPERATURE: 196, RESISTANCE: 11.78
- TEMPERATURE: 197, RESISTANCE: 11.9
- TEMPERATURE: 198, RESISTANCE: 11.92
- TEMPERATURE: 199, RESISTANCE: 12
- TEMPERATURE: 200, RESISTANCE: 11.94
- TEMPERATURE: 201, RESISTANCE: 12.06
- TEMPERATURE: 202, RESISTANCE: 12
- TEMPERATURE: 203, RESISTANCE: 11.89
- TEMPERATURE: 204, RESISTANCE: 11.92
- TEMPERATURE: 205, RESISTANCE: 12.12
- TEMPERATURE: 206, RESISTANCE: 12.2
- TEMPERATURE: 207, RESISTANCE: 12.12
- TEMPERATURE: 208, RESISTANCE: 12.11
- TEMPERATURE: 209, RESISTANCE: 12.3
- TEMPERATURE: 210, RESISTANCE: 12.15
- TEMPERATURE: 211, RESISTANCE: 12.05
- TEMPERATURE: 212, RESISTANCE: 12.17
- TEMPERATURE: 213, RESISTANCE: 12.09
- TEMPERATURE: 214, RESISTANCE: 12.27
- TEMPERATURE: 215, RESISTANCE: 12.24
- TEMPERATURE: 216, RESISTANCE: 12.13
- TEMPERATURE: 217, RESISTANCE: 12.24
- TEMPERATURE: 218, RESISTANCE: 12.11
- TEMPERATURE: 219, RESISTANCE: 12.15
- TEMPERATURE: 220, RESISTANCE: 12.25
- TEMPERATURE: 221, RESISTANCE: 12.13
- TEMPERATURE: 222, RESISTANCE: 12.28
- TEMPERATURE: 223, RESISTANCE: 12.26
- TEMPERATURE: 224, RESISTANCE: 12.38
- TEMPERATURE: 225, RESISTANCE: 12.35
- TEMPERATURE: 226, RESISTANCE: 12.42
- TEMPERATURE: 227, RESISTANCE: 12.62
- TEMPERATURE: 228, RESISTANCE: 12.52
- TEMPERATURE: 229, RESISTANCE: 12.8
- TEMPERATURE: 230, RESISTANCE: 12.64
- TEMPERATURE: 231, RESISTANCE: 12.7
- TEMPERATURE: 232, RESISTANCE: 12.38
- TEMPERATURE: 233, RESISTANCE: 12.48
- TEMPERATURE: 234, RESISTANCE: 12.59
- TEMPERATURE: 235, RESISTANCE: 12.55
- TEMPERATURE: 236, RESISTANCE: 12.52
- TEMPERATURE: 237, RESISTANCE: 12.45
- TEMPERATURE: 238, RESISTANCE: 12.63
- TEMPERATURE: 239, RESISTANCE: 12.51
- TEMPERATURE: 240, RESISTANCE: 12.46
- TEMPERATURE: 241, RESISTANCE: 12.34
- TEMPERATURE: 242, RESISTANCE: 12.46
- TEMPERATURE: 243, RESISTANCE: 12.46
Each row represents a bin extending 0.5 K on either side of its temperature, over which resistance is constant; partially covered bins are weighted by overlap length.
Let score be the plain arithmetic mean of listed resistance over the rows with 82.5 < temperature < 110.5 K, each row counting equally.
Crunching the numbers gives 11.2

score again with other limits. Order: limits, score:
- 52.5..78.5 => 11.3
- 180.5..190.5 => 11.9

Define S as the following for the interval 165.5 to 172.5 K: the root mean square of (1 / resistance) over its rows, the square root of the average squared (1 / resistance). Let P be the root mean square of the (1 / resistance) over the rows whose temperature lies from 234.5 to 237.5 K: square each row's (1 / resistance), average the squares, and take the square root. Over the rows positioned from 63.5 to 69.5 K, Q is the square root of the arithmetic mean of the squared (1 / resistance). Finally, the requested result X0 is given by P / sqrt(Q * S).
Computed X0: 0.91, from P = 0.0800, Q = 0.0872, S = 0.0877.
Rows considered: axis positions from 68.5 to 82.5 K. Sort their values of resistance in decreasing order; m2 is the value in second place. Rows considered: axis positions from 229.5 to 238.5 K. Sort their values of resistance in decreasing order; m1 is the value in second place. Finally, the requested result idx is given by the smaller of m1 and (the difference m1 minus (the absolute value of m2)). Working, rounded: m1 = 12.64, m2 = 11.12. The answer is 1.5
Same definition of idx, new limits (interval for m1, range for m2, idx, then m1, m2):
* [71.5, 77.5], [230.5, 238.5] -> -1.9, 10.77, 12.63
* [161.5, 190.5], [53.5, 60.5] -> 0.1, 12.03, 11.97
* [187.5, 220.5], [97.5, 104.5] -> 0.8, 12.27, 11.46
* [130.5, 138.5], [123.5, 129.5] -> -0.1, 11.87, 11.98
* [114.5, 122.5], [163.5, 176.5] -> 0.0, 11.65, 11.61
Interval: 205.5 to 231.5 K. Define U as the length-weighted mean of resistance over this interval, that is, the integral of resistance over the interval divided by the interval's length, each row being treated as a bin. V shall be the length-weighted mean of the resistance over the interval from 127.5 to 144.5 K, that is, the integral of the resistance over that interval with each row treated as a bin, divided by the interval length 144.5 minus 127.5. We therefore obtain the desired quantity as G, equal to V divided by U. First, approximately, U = 12.3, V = 11.7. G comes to 0.95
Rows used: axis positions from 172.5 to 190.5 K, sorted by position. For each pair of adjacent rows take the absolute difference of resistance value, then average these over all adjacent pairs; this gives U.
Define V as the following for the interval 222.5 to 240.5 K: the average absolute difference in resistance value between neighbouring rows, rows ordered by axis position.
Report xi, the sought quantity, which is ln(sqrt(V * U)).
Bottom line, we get -2.17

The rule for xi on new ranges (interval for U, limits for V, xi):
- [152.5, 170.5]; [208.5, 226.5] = -2.15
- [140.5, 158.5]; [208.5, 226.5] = -2.26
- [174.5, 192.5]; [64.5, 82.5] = -2.17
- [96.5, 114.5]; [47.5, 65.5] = -2.12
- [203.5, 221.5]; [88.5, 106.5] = -2.40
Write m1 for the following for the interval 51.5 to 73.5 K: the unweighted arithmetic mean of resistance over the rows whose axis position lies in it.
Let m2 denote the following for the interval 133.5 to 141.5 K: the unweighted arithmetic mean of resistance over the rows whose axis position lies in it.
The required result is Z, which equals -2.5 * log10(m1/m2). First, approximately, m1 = 11.5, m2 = 11.7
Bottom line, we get 0.023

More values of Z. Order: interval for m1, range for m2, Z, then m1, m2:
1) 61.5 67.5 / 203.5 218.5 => 0.049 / 11.6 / 12.1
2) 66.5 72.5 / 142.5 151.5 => 0.016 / 11.2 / 11.4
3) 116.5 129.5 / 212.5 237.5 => 0.054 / 11.8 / 12.4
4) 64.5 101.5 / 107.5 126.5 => 0.070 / 10.9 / 11.7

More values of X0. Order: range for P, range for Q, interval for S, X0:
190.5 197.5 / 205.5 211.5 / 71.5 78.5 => 0.96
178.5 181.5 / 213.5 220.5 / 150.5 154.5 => 0.99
